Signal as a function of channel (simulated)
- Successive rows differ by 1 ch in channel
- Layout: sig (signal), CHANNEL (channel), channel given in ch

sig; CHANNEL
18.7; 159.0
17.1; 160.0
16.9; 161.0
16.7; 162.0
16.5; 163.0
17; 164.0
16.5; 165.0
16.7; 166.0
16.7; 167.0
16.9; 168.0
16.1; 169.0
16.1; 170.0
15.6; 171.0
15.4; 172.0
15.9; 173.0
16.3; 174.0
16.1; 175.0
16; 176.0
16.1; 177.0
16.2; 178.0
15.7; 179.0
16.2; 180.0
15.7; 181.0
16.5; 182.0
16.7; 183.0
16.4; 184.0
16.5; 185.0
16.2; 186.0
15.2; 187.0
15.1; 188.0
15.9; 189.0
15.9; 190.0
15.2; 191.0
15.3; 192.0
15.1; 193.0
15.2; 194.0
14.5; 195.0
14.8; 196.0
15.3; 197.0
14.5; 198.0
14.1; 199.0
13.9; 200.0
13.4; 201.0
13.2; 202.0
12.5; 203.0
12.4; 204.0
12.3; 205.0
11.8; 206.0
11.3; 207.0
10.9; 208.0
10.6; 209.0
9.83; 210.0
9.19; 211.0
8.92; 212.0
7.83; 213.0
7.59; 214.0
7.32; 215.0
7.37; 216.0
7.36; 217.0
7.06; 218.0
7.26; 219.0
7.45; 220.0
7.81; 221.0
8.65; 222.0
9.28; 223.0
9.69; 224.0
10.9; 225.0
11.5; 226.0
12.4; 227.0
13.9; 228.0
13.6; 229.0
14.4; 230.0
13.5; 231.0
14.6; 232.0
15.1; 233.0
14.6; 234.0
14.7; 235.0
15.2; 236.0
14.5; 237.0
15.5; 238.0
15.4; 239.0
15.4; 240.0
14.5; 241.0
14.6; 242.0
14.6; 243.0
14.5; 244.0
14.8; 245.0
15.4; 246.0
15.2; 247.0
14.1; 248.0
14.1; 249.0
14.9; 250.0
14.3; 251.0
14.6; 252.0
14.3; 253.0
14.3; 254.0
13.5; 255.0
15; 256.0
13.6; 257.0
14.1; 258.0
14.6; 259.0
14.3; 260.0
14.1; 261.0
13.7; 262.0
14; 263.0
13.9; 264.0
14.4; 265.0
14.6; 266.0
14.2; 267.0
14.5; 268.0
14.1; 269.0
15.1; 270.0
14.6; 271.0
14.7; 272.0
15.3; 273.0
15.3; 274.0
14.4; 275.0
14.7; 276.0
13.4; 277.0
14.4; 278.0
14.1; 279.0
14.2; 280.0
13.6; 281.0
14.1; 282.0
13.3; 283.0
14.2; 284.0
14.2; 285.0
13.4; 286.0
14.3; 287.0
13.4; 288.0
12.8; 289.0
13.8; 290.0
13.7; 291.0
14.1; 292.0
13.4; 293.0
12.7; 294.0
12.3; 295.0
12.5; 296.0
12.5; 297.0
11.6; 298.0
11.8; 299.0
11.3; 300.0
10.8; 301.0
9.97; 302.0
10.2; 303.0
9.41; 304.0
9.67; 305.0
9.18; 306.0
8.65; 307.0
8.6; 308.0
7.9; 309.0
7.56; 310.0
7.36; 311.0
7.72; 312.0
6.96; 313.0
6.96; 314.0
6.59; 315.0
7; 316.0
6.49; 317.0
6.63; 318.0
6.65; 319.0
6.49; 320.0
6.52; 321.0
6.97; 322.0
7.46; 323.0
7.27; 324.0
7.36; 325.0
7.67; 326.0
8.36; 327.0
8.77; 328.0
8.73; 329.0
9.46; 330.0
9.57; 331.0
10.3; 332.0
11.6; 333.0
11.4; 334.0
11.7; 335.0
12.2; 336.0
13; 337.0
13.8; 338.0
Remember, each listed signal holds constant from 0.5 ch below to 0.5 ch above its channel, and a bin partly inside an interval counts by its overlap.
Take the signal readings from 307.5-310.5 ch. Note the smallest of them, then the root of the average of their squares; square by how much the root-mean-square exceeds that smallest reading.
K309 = 0.22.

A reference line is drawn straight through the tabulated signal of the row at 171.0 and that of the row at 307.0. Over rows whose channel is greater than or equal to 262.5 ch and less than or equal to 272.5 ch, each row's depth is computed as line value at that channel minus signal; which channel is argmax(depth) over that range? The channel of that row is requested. 264.0 ch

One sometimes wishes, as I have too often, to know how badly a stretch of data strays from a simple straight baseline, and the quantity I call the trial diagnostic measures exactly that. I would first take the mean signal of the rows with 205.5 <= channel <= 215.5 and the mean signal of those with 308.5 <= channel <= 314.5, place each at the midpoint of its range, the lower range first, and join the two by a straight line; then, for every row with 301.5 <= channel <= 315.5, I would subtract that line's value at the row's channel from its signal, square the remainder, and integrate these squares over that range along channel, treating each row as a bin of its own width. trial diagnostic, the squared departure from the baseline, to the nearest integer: 27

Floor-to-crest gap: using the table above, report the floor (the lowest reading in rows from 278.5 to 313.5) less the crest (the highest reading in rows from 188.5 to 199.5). -9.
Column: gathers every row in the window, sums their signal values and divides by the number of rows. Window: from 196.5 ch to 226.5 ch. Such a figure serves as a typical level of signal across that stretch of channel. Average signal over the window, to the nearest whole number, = 10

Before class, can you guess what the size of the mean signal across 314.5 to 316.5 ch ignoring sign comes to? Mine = 7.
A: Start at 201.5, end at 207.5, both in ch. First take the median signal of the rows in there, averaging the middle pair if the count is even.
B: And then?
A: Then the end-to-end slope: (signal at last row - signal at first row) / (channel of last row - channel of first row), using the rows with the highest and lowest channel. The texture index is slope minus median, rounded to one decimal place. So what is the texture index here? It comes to -12.7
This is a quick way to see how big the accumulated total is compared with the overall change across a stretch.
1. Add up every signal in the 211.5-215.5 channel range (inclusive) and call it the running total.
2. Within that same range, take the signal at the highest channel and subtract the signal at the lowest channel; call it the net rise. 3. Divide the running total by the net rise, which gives -20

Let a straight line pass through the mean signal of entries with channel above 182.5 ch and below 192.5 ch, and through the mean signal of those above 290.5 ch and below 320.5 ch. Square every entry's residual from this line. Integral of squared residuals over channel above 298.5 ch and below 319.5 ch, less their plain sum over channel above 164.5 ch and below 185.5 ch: 48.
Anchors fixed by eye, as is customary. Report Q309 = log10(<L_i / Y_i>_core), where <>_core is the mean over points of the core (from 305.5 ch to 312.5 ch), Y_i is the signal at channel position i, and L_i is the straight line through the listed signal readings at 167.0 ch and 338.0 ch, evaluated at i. 0.25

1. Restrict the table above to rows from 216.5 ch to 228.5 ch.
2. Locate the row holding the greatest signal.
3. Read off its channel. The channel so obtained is 228.0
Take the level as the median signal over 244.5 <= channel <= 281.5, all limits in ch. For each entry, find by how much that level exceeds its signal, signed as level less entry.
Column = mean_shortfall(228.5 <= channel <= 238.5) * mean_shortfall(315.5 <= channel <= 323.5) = -2.0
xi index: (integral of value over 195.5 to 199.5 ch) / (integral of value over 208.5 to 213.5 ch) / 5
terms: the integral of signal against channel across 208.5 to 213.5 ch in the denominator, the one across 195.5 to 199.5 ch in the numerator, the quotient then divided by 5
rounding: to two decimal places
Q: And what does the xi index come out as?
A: 0.25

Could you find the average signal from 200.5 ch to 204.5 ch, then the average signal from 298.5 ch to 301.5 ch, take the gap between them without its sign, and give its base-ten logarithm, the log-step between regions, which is 0.2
